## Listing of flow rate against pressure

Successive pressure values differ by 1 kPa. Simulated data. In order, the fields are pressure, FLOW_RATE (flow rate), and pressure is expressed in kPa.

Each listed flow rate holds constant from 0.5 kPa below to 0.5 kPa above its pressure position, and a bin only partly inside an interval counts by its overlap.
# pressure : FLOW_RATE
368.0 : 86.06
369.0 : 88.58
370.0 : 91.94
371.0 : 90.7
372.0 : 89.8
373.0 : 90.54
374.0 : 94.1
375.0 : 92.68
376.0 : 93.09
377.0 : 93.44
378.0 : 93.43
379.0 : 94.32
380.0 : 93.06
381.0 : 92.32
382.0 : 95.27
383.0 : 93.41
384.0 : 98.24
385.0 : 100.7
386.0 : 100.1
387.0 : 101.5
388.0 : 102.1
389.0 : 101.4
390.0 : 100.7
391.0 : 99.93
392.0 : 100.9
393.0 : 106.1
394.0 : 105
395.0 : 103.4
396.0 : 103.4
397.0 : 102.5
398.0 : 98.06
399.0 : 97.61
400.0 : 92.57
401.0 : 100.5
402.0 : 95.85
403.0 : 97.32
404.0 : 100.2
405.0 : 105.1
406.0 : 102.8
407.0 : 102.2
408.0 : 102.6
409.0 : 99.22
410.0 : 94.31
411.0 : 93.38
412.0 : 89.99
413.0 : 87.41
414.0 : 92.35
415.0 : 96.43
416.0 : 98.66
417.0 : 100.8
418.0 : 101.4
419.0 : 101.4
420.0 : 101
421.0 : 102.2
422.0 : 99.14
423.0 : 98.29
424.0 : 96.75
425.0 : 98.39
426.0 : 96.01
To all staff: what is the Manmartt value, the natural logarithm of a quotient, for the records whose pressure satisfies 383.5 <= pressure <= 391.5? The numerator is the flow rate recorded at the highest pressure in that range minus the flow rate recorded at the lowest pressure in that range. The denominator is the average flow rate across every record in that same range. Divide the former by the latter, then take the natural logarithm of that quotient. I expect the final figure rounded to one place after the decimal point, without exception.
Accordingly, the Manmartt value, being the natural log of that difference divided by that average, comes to -4.1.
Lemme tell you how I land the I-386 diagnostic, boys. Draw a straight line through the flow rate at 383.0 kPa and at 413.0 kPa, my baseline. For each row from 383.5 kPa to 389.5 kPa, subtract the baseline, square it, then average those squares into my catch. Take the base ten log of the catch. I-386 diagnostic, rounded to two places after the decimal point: 1.82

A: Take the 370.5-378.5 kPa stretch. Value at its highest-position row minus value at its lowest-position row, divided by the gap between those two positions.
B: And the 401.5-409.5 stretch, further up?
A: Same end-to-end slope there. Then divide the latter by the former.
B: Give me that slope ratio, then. 1.2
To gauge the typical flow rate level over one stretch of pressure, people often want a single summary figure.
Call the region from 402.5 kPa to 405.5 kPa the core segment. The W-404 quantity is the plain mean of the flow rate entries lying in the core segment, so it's 101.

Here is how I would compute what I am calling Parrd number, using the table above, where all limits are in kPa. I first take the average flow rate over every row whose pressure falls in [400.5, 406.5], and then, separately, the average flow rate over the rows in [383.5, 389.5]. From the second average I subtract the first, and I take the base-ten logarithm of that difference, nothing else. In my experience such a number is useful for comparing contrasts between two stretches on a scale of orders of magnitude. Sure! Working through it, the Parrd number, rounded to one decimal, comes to -0.4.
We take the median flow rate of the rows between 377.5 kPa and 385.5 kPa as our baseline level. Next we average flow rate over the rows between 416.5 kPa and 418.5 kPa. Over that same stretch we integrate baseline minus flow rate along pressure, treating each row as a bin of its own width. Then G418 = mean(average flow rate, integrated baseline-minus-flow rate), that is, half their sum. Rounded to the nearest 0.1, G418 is 43.3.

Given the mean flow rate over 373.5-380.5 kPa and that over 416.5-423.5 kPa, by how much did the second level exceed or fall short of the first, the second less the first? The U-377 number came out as 7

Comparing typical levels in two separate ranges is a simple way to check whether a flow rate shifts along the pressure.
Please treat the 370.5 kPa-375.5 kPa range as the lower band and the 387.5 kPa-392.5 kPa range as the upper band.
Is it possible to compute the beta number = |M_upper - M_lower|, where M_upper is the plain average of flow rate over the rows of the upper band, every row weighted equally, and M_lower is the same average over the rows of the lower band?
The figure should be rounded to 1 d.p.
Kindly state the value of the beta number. 9.4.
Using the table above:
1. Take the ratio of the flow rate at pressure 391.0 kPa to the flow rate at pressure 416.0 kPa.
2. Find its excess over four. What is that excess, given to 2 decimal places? -2.99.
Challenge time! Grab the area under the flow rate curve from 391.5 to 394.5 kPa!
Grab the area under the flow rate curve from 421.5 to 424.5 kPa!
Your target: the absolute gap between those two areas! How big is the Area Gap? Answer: 18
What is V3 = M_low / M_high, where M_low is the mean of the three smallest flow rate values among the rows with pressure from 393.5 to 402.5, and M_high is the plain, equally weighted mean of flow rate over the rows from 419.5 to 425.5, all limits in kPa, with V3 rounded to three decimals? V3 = 0.960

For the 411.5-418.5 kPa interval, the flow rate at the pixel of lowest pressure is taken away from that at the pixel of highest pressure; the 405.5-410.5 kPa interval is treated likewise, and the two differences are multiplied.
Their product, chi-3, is -97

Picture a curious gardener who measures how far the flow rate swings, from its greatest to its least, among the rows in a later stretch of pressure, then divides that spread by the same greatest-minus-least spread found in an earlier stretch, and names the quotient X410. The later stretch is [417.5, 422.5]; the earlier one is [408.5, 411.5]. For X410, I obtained 0.52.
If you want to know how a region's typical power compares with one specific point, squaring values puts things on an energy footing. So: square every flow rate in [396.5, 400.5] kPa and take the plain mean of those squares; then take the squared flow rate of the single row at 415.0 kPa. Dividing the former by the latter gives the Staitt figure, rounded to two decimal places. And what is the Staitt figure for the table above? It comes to 1.03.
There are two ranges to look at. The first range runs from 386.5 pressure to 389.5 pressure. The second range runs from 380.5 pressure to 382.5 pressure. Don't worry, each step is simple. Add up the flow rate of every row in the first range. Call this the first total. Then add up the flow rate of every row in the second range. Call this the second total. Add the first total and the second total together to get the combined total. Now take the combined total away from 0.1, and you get -492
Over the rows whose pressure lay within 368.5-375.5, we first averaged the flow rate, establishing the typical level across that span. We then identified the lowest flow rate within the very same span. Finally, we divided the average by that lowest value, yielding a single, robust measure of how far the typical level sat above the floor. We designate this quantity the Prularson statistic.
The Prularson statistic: 1.029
